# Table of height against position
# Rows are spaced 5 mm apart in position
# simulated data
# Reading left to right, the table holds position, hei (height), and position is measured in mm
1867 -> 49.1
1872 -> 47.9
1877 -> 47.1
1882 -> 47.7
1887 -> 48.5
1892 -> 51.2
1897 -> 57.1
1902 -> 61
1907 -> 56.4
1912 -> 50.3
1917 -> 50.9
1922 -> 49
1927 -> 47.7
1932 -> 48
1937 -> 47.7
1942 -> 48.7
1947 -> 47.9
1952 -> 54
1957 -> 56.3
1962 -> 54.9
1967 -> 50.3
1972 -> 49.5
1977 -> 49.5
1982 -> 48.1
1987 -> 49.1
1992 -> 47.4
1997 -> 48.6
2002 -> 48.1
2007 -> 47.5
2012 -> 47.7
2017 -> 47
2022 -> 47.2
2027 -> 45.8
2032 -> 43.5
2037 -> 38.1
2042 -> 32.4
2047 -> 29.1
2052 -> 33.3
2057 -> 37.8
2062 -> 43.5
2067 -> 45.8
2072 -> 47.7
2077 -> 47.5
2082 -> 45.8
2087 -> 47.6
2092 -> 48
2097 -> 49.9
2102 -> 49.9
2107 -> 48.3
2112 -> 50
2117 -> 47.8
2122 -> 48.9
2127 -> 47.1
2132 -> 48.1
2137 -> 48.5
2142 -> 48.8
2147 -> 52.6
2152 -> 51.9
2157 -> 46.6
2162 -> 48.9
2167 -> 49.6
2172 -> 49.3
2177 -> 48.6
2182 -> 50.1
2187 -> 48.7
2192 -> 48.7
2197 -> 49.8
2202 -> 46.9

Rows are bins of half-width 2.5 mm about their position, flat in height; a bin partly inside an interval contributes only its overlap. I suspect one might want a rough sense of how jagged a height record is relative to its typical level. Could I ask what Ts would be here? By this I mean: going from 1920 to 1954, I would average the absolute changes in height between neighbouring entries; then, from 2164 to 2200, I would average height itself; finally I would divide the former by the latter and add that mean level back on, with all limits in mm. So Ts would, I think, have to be 49.3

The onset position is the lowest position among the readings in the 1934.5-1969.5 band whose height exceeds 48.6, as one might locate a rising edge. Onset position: 1942 mm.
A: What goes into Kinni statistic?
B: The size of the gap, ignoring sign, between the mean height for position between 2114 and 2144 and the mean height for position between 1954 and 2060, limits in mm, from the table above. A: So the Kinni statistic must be 2.9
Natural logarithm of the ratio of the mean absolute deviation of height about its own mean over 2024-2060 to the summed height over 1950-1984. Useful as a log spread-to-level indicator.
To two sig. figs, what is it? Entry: -4.3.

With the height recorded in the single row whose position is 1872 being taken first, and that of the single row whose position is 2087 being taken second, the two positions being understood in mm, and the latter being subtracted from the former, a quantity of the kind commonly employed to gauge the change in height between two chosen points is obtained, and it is 0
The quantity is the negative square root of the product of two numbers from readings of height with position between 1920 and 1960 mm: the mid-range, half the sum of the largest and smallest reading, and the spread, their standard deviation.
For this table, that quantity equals -13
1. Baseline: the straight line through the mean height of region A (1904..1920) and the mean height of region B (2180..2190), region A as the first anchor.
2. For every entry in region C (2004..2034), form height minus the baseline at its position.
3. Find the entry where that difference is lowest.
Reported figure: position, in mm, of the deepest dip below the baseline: 2032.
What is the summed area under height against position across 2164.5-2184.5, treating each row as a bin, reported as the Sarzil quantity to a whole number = 988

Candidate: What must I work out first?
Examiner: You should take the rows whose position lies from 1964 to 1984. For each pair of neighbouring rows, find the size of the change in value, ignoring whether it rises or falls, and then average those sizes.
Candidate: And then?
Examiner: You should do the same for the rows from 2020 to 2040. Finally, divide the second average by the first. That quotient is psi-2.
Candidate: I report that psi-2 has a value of 4.1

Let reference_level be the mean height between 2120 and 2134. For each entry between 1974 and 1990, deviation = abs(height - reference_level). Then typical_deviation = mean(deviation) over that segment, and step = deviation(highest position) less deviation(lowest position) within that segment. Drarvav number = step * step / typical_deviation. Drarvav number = 0.2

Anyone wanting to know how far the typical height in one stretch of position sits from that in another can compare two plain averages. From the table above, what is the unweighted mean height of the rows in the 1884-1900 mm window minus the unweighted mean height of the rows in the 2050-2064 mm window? 14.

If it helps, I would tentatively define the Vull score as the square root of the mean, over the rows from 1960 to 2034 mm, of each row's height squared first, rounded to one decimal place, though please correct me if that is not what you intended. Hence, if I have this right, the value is 48.3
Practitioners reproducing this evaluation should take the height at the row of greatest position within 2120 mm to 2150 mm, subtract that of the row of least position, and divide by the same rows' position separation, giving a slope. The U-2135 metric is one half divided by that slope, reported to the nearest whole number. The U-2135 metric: 3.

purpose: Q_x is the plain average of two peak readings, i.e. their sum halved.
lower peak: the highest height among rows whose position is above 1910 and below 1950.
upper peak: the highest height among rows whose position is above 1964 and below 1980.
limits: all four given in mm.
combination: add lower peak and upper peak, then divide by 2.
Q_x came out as 50.6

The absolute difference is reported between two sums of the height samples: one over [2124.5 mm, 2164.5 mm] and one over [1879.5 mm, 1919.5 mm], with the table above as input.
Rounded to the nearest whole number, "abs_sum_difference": 31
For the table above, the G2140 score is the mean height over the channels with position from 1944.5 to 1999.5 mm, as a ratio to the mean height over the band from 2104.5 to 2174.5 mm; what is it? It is 1.03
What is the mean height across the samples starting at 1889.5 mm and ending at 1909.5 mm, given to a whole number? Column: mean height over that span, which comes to 56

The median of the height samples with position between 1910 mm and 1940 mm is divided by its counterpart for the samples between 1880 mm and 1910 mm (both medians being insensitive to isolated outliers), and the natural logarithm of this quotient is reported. -0.10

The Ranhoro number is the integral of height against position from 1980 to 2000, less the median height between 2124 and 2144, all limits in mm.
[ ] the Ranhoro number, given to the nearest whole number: 918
